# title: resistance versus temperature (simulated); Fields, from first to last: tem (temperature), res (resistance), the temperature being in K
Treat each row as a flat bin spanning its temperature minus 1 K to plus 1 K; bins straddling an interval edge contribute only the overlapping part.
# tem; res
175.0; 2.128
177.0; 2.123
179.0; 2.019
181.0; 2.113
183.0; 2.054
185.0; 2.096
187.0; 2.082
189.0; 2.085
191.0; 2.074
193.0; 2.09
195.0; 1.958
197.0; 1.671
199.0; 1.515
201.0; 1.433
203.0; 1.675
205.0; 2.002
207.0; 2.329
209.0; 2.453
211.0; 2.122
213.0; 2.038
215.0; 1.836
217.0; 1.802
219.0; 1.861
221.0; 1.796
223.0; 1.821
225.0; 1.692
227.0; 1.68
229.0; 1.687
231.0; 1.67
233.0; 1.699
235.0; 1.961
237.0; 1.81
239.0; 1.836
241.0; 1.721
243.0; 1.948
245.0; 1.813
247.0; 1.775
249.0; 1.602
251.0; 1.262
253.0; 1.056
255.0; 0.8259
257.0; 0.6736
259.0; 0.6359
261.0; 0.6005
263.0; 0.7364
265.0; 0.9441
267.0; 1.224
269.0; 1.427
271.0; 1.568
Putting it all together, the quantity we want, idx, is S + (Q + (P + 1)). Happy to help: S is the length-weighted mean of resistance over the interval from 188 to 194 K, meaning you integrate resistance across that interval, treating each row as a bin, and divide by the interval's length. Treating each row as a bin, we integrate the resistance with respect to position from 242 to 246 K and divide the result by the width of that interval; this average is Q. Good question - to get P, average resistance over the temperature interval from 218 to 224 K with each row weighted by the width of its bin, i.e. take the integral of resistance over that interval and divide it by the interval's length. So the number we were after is 6.8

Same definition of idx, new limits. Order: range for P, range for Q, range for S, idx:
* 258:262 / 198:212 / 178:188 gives 5.6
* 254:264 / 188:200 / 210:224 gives 5.5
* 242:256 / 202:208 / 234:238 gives 6.4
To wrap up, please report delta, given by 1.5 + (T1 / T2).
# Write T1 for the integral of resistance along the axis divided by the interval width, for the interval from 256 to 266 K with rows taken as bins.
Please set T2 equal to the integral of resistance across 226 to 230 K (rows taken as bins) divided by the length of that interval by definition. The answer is 1.9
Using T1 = 0.72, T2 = 1.7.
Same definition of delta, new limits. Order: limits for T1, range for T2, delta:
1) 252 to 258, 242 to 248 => 2.0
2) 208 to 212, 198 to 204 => 3.0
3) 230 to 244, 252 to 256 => 3.4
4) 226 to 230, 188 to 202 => 2.4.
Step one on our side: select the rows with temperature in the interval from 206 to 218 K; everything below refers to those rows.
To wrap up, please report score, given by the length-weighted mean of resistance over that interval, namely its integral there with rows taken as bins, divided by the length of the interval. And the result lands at 2.1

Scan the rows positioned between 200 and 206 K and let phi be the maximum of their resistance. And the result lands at 2.002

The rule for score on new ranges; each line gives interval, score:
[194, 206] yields 1.7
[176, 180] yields 2.1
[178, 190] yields 2.1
